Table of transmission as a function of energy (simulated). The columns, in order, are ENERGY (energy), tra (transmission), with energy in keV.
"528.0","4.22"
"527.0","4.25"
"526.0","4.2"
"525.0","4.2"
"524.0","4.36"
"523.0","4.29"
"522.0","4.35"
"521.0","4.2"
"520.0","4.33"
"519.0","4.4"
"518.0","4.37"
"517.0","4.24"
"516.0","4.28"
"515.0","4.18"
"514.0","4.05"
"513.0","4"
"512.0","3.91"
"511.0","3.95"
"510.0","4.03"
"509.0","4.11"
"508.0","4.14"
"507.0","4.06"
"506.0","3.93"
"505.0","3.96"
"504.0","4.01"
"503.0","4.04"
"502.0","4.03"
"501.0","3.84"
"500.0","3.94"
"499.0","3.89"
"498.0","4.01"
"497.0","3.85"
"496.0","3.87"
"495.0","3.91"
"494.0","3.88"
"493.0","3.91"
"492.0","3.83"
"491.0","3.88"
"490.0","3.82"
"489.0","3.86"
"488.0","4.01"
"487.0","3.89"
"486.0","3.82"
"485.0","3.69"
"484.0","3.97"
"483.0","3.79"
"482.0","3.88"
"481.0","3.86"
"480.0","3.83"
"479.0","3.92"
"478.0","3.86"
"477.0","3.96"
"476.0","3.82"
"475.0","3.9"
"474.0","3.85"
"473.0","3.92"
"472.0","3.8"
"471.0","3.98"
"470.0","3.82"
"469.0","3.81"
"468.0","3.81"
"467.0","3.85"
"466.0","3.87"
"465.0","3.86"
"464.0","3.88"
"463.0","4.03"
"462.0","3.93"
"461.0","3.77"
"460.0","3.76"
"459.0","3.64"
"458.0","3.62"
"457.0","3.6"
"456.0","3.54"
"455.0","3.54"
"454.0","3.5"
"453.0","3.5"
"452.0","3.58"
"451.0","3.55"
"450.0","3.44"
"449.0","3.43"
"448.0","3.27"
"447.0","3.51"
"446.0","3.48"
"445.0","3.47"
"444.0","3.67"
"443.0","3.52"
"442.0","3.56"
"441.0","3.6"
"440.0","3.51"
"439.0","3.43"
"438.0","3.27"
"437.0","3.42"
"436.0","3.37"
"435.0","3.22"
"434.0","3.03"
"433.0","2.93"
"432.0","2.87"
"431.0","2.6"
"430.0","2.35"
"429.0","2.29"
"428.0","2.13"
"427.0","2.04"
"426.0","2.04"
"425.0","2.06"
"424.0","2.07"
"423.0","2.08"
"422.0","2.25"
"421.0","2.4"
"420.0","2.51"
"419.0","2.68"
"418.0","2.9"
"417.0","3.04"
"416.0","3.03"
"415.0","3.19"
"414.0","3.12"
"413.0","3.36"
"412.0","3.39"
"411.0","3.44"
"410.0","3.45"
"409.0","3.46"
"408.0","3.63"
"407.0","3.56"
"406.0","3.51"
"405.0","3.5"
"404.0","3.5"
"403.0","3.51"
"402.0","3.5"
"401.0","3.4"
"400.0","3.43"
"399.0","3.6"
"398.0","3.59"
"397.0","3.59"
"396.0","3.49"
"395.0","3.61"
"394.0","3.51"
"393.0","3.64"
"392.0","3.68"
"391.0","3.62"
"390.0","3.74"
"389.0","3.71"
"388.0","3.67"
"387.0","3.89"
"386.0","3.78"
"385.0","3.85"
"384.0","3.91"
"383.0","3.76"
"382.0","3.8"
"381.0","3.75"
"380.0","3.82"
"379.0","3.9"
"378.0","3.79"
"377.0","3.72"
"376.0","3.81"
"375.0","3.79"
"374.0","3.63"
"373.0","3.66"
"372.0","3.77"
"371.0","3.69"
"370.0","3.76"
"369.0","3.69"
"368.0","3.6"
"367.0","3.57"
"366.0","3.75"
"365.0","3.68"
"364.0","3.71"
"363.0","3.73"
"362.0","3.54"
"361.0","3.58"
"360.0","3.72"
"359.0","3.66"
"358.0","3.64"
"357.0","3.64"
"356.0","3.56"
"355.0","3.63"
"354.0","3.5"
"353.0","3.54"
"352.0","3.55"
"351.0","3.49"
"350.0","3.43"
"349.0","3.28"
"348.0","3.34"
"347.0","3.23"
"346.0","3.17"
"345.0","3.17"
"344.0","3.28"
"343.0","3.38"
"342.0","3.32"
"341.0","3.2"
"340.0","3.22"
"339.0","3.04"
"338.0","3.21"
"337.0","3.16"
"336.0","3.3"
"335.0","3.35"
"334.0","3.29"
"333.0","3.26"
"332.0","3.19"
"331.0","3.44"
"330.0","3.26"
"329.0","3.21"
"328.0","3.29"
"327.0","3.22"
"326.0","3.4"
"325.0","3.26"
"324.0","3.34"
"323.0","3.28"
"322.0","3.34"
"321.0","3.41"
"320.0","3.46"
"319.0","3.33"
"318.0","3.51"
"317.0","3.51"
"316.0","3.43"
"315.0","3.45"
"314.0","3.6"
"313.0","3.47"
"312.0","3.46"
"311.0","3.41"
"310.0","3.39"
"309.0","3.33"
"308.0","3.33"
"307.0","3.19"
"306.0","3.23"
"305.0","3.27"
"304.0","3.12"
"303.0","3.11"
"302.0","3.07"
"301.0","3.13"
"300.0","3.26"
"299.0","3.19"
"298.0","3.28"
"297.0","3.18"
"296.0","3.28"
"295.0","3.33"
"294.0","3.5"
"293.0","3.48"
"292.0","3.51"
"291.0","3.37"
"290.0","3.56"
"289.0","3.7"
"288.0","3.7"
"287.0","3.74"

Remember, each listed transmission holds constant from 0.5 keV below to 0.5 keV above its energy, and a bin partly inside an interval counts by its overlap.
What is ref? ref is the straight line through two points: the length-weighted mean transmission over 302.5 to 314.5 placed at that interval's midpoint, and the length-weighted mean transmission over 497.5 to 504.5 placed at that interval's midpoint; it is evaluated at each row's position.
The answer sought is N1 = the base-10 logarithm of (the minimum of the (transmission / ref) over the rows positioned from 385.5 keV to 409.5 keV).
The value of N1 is -0.029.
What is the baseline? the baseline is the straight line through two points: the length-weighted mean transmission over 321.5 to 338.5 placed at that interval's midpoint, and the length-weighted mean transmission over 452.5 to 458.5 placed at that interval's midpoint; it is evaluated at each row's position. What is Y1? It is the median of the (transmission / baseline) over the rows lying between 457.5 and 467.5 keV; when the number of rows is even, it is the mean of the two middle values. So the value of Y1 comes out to 1.08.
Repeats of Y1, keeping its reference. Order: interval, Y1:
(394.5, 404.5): 1.02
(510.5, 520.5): 1.14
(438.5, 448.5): 1.00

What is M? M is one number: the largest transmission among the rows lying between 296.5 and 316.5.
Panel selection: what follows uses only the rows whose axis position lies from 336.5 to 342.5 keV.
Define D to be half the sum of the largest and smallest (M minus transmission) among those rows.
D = 0.4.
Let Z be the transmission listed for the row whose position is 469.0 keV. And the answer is 3.81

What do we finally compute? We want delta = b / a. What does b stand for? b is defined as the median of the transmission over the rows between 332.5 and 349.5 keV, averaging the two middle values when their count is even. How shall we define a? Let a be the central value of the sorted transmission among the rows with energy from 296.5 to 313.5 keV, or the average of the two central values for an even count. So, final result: 1.000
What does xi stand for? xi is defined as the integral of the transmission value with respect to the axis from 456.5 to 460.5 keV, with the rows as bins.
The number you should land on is 14.6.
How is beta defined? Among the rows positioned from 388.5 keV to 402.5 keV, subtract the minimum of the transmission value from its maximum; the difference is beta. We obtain 0.34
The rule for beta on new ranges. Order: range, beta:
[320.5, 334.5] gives 0.25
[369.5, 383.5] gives 0.27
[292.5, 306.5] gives 0.43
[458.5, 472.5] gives 0.39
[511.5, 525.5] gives 0.49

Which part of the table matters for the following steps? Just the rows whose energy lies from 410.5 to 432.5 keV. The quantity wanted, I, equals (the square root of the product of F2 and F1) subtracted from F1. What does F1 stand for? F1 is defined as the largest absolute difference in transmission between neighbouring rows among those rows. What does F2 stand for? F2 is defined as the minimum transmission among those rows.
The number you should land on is -0.47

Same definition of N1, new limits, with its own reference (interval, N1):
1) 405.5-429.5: -0.261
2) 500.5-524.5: -0.014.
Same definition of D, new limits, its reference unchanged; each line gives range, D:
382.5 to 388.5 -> -0.2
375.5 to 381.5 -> -0.2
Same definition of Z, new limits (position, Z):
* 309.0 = 3.33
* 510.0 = 4.03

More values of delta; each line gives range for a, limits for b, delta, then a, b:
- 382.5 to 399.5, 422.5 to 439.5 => 0.708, 3.67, 2.60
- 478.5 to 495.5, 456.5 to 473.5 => 0.985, 3.88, 3.82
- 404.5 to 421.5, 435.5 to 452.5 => 1.036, 3.36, 3.48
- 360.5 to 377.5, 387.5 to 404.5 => 0.973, 3.69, 3.59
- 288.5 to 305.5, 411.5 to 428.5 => 0.765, 3.28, 2.51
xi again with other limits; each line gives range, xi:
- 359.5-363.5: 14.6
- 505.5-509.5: 16.2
